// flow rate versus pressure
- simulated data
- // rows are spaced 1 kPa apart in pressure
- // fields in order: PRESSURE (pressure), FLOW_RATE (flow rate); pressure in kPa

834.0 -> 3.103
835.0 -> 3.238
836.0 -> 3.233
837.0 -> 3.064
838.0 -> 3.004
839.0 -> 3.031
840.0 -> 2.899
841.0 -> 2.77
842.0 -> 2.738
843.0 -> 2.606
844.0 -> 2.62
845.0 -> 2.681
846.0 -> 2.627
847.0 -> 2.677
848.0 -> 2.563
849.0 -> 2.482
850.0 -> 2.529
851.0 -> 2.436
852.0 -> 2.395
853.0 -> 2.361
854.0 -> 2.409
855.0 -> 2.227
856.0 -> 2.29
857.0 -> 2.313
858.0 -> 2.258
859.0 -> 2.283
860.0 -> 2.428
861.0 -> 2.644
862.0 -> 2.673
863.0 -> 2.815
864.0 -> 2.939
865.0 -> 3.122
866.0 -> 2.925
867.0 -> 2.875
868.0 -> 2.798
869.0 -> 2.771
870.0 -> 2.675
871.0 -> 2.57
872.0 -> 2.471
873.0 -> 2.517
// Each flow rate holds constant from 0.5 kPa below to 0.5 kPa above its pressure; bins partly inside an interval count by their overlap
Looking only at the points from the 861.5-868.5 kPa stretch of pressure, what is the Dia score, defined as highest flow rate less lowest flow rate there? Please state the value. 0.449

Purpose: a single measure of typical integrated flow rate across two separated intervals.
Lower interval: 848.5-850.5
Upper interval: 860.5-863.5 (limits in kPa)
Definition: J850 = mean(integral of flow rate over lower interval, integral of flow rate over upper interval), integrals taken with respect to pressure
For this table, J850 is 6.6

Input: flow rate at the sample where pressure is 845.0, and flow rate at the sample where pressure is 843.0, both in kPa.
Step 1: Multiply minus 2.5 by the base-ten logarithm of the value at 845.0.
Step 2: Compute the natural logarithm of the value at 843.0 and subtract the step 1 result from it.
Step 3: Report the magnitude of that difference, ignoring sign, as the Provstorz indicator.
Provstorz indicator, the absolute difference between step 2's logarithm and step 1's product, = 2.03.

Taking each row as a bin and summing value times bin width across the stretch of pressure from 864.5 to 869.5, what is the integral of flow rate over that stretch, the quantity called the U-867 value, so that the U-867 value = 14.5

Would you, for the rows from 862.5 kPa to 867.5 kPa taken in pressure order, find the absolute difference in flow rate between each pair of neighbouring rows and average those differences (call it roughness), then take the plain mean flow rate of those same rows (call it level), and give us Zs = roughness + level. 3.07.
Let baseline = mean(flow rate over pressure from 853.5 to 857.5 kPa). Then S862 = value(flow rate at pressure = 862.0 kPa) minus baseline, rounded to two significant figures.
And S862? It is 0.36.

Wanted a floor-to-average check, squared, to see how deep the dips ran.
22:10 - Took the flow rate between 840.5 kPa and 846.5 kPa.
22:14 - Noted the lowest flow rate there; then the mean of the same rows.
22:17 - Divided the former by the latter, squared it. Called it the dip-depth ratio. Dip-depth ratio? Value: 0.950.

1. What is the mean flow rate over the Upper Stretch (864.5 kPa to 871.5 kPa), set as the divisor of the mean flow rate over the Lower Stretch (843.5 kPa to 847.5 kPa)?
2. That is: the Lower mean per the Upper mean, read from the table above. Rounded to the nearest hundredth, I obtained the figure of 0.94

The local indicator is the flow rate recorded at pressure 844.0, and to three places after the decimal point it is 2.620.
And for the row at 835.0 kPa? 3.238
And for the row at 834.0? 3.103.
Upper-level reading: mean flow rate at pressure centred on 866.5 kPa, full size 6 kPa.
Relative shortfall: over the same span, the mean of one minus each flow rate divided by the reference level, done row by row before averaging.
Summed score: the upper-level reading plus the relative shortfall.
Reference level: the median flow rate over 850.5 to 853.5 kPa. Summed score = 2.69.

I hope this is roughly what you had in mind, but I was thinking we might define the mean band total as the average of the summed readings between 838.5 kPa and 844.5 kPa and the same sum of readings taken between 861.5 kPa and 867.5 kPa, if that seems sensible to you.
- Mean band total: 17.0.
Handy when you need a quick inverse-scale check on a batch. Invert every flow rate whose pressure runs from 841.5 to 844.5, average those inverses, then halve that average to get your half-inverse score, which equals 0.188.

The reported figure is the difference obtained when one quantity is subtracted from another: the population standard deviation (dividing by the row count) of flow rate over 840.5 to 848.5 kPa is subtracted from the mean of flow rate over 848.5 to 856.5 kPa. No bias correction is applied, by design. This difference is 2.33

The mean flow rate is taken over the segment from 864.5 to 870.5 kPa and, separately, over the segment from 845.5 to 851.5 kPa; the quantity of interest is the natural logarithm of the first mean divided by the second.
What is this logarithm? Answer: 0.11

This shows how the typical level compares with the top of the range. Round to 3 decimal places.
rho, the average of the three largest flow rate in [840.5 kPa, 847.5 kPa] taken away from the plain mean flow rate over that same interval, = -0.056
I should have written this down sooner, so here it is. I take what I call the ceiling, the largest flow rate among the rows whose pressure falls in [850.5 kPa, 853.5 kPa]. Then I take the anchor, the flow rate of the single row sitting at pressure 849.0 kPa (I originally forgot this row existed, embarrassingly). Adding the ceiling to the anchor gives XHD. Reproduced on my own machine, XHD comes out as 4.92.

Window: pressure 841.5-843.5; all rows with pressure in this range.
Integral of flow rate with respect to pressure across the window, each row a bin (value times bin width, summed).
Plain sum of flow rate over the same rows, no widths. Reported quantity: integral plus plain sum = 10.7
